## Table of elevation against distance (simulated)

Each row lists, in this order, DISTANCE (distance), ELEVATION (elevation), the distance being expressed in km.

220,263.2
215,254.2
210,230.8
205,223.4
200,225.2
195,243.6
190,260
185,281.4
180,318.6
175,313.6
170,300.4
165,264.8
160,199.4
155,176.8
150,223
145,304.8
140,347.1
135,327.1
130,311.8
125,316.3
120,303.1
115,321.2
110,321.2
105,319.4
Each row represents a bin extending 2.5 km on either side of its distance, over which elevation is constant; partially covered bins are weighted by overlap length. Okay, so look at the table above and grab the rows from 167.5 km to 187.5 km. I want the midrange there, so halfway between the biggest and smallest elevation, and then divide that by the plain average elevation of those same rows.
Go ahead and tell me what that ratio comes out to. 0.99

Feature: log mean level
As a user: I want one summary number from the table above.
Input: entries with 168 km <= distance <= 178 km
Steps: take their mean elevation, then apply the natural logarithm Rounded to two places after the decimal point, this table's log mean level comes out 5.73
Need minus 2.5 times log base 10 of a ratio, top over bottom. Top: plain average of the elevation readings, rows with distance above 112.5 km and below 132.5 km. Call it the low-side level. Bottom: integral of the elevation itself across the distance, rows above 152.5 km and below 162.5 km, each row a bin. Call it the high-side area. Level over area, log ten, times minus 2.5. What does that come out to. 1.95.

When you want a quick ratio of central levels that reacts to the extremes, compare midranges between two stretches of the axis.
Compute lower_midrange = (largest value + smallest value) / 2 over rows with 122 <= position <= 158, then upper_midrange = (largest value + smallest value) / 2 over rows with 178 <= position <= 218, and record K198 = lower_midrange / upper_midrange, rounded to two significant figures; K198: 0.97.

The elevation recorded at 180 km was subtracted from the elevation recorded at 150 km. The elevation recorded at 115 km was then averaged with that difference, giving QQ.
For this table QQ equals 113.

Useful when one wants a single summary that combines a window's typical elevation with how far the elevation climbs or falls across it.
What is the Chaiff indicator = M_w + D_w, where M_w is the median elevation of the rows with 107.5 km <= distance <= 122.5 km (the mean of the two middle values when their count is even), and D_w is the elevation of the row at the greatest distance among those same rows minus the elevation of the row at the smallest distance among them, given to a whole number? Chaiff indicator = 303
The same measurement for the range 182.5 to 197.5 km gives 222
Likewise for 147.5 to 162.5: 176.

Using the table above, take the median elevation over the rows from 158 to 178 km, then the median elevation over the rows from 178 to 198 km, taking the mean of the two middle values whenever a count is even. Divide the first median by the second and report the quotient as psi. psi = 1.04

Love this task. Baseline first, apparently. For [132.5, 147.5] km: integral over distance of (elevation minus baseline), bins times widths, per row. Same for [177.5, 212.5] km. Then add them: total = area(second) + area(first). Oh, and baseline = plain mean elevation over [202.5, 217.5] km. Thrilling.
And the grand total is 2003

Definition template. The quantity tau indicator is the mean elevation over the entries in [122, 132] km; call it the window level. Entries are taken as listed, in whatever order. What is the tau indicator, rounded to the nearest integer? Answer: 314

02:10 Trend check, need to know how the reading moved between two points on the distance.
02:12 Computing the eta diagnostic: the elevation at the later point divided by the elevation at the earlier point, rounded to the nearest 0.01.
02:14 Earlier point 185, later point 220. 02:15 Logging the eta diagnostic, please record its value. 0.94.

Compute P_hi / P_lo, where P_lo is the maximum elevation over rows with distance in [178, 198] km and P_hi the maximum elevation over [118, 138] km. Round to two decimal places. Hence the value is 1.03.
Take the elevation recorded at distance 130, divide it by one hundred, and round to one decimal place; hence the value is 3.1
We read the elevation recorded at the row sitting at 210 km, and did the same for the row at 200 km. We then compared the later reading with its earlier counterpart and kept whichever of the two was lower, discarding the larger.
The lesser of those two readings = 225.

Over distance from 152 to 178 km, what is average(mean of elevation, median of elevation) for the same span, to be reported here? 258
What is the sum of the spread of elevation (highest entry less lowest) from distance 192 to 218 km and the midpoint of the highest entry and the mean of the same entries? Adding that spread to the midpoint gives 276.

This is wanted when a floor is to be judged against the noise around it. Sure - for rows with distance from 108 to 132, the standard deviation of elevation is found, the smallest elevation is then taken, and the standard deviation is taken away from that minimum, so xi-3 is 296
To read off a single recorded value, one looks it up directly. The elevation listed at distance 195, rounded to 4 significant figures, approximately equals 243.6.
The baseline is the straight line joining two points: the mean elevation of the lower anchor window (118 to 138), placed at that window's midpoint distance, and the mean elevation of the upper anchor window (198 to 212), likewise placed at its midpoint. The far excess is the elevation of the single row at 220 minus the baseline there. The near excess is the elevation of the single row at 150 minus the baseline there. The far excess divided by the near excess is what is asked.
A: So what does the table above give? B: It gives -0.8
